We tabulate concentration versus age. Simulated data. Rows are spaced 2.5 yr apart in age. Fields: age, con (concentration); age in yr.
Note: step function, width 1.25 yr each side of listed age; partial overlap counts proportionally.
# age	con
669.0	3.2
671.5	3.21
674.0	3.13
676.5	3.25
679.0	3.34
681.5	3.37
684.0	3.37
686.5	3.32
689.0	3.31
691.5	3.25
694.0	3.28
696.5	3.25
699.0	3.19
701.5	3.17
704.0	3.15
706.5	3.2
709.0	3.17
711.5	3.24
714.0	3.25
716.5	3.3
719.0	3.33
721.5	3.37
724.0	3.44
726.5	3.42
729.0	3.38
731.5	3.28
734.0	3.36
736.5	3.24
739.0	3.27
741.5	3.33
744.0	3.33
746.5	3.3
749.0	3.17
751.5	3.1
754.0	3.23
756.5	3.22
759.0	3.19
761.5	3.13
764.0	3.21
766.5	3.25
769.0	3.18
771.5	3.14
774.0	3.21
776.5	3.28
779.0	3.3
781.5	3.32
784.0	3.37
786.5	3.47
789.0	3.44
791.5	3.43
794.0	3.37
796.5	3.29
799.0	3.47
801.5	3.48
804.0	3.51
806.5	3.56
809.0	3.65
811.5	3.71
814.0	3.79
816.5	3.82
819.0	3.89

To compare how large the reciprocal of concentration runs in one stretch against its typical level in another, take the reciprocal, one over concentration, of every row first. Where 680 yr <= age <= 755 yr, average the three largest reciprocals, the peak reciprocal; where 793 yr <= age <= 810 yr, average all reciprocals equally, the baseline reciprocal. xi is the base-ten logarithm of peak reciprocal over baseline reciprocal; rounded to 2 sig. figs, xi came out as 0.044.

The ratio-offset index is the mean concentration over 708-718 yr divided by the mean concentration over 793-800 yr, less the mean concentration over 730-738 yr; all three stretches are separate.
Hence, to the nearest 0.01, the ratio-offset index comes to -2.33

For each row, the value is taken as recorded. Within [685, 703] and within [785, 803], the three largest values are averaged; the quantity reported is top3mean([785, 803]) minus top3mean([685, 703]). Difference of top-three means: 0.17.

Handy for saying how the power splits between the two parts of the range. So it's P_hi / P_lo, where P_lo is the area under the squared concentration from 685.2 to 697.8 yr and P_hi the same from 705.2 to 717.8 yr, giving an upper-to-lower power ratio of 0.97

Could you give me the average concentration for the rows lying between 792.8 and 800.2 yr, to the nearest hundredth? 3.38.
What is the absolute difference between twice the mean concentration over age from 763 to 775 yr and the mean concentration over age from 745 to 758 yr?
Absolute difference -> 3.19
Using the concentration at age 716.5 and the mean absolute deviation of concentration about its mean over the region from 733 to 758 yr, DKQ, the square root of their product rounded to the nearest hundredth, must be 0.46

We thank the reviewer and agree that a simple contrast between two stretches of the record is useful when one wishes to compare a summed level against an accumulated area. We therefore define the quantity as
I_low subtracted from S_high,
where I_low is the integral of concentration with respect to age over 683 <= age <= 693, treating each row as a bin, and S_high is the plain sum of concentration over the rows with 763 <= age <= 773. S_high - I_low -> -20.3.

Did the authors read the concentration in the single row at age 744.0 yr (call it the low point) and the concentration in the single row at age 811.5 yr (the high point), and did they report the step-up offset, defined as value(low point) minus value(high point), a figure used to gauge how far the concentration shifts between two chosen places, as -0.38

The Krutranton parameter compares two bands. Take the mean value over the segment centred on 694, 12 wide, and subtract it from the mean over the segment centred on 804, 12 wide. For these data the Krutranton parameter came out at 0.28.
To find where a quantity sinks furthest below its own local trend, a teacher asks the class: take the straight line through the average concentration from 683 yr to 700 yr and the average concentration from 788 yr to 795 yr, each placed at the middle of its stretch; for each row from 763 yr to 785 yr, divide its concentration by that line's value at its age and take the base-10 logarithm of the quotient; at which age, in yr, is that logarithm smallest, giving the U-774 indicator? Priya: 771.5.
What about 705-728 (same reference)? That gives 709.0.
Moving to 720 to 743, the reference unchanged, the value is 736.5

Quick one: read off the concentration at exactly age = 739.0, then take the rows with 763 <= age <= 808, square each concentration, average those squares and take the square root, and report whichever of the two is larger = 3.35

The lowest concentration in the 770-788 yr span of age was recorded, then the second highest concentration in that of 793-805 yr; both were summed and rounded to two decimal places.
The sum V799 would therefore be 6.62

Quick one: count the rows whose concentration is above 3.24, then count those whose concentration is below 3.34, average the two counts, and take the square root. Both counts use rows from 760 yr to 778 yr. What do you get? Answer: 2.12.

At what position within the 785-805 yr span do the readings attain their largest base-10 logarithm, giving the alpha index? 804.0 yr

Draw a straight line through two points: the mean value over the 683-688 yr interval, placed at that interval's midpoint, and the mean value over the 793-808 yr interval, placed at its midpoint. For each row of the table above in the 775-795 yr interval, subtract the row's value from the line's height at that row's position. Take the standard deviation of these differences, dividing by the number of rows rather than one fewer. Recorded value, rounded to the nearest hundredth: 0.06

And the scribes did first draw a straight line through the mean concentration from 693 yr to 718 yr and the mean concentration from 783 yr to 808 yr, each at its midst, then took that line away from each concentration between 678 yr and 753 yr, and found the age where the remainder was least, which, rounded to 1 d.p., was 751.5 yr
